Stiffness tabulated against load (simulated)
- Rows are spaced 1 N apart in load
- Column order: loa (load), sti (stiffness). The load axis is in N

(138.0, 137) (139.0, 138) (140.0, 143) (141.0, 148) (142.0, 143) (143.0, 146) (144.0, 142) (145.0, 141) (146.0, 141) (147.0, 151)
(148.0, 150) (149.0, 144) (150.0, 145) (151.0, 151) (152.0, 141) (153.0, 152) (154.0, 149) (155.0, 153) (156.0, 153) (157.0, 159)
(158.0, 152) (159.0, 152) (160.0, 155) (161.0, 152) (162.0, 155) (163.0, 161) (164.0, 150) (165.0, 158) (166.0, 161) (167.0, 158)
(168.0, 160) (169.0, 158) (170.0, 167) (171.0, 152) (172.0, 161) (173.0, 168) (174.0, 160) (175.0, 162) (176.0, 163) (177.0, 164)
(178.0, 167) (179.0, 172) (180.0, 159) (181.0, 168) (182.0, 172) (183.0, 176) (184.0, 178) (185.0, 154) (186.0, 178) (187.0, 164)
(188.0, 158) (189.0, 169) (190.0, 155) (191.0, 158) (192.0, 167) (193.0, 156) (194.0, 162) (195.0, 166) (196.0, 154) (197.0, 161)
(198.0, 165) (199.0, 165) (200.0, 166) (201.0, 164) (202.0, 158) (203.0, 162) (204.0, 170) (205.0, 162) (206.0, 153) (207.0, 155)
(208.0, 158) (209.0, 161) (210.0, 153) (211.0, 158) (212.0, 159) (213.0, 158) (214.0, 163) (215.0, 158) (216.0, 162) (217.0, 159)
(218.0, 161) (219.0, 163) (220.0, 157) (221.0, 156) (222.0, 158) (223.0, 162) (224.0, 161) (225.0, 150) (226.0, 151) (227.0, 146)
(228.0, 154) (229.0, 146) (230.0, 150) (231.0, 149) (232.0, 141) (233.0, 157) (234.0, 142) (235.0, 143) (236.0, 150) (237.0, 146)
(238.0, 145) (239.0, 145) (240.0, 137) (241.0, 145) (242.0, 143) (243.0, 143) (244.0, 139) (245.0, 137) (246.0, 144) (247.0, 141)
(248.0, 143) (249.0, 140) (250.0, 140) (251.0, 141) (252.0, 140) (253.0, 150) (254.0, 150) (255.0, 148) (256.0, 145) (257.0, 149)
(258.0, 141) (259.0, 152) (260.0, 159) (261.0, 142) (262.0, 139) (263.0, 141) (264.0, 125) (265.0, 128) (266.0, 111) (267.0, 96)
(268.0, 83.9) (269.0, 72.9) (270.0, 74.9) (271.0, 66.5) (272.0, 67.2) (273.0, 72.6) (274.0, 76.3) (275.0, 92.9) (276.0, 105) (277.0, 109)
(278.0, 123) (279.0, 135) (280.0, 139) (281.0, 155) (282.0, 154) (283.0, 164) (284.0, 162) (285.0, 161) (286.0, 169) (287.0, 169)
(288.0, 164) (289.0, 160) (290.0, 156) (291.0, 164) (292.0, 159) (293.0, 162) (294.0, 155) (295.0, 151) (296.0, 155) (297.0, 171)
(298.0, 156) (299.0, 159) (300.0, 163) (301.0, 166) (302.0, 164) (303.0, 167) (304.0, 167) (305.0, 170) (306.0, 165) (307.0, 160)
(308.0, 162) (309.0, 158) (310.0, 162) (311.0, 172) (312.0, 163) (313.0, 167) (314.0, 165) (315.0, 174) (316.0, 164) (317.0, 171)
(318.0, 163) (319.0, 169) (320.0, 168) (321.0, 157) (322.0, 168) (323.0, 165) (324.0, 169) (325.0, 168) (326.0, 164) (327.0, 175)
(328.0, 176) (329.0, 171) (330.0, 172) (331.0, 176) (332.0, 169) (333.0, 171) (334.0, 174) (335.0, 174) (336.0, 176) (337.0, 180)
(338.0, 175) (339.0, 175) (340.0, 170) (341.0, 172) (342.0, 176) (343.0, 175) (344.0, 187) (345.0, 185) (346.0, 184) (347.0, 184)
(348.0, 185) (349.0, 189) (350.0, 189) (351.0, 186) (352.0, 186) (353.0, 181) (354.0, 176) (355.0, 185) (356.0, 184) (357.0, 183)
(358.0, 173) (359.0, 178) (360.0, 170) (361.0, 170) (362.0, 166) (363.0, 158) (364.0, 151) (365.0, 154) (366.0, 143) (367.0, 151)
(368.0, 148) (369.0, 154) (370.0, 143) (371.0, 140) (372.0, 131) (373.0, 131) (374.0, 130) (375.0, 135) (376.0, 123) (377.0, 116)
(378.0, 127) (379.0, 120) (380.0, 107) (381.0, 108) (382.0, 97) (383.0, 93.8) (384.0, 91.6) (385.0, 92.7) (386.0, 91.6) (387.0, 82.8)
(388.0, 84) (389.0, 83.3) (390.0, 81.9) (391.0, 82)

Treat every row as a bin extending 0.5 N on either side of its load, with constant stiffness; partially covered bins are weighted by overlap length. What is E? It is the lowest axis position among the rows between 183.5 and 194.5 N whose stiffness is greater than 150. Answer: 184.0 N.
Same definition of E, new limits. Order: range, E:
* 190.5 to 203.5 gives 191.0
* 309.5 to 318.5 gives 310.0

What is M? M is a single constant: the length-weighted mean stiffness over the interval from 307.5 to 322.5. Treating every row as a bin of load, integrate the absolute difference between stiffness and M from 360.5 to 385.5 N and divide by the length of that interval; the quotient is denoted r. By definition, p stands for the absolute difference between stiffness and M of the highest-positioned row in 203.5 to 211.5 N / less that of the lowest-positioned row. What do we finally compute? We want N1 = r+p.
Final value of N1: 38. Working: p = 3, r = 35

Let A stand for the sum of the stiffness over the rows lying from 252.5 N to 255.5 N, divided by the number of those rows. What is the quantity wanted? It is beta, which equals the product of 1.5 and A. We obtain 224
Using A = 149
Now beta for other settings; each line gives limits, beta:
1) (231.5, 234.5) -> 220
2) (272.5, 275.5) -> 121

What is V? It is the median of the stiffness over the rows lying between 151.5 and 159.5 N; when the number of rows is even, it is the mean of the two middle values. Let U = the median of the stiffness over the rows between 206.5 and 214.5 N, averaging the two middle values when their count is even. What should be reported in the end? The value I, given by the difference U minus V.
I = 6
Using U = 158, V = 152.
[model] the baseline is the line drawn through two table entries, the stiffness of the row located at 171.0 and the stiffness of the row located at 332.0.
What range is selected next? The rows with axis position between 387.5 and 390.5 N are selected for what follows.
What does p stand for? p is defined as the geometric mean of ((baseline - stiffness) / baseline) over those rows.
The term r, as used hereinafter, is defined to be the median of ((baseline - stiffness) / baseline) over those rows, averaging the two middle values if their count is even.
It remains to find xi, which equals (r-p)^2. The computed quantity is 0.0000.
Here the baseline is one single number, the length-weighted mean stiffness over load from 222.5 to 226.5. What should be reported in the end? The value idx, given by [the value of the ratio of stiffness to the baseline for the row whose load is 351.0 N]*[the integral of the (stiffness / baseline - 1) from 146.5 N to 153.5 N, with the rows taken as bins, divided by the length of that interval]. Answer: -0.06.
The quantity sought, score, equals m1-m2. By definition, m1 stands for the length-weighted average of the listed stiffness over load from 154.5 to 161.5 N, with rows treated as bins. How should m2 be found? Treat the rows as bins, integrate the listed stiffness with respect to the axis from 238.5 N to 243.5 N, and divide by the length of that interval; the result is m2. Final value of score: 11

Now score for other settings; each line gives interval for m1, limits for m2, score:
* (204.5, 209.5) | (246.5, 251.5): 17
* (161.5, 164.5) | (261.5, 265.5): 22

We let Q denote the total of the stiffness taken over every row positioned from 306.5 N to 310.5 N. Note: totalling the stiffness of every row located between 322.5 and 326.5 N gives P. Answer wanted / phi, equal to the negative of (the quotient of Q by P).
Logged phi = -0.96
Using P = 666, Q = 642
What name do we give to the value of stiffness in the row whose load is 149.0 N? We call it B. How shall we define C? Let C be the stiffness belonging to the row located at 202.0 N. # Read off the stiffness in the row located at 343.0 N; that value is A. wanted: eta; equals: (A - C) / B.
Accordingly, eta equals 0.12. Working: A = 175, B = 144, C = 158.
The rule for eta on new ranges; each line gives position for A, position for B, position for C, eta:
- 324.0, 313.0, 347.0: -0.09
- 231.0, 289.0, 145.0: 0.05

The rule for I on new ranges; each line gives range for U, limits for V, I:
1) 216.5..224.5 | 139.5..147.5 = 17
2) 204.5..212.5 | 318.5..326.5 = -10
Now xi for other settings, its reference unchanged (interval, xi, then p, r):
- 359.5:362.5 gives 0.0000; 0.02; 0.01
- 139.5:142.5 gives 0.0003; 0.02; 0.04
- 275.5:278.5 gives 0.0006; 0.31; 0.33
